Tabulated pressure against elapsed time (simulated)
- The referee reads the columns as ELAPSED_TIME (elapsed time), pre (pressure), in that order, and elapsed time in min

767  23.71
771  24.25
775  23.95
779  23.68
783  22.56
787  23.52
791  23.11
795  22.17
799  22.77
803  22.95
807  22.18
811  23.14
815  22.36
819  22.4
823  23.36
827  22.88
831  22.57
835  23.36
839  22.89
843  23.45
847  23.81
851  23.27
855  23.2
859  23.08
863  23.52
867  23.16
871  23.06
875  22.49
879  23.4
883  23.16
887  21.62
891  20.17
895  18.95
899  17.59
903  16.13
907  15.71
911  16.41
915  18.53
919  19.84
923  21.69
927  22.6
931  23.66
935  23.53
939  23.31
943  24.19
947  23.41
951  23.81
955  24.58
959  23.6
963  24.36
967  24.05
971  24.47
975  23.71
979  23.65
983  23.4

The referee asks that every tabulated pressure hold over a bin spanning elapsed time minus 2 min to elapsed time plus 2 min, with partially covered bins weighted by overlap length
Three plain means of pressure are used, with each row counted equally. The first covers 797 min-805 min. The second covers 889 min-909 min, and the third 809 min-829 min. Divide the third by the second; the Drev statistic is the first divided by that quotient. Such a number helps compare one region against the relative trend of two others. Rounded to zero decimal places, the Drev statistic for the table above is 18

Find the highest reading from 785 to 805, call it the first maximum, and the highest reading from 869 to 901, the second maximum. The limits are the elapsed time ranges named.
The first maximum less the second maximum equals 0.12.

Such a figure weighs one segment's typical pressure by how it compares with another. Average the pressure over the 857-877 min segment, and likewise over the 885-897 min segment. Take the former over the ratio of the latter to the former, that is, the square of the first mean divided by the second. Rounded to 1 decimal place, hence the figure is 26.3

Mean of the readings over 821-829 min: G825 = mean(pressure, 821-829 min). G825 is 23.1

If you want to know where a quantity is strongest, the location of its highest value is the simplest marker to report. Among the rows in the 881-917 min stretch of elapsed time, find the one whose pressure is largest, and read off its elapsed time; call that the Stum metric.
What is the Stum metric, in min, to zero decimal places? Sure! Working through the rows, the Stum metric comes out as 883 min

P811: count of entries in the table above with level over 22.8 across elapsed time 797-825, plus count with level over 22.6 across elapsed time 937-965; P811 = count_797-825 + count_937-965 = 10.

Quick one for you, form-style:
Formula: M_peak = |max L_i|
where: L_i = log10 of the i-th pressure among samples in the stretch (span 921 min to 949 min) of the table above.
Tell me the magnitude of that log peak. 1.38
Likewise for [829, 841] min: 1.37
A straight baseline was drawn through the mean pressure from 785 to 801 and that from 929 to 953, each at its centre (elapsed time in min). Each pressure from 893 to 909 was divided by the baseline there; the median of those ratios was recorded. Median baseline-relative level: 0.72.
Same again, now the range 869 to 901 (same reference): 0.94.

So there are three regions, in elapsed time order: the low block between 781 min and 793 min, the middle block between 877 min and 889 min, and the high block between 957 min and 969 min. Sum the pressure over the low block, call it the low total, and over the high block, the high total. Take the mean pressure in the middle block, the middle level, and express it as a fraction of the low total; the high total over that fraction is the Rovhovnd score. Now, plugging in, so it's 219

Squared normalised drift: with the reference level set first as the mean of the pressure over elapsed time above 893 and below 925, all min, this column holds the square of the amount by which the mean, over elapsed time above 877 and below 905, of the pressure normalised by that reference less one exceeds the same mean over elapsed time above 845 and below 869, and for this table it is 0.031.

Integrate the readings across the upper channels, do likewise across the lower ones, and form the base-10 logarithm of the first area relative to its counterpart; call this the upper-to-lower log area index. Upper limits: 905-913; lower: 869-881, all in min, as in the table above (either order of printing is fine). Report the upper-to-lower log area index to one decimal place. -0.3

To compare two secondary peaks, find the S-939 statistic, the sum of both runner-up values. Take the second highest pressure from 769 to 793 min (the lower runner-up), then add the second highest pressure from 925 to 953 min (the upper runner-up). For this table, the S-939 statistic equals 47.8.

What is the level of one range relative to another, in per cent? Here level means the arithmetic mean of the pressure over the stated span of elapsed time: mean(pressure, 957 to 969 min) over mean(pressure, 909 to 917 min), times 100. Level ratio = 137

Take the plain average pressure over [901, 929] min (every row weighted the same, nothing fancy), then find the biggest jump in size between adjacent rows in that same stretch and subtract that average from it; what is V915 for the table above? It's -16.6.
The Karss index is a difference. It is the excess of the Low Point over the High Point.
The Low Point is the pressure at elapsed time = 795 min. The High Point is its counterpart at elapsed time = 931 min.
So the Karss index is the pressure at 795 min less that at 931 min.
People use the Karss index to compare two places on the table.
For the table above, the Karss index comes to -1.5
